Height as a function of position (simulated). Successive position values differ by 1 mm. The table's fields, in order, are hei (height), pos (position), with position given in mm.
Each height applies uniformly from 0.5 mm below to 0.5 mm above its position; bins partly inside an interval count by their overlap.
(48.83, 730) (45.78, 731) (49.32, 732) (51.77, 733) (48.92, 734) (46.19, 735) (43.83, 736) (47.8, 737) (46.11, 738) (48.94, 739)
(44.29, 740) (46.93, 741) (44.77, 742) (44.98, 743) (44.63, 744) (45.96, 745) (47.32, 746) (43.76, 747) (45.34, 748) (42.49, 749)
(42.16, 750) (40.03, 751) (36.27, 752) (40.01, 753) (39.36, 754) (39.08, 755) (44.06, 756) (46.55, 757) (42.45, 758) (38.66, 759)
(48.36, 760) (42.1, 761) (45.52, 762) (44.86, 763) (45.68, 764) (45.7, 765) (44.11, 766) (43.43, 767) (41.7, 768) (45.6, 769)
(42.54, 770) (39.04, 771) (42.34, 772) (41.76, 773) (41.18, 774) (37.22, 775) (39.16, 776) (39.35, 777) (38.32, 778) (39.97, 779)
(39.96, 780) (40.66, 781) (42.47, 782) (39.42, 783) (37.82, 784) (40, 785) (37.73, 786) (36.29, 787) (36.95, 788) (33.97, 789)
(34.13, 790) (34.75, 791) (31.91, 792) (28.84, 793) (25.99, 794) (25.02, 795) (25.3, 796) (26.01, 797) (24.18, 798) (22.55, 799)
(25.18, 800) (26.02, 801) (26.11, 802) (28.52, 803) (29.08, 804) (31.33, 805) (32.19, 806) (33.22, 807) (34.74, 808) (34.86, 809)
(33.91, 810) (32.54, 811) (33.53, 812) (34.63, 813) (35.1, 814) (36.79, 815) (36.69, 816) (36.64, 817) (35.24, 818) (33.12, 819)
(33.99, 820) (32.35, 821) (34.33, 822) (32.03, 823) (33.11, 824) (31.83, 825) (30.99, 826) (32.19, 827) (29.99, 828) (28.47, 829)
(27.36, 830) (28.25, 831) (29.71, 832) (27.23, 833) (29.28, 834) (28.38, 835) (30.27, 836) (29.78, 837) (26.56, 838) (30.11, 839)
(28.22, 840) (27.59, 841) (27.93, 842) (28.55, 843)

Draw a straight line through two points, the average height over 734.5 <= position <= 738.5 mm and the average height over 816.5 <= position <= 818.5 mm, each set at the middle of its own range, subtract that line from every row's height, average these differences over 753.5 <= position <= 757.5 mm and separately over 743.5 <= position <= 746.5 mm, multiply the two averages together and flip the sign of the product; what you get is 1.4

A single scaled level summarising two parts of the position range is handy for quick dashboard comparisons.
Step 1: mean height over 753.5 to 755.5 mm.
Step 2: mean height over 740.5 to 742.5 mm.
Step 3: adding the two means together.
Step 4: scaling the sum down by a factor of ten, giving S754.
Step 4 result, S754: 8.5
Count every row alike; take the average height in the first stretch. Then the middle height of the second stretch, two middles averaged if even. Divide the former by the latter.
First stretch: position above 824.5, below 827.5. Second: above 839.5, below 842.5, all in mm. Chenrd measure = 1.13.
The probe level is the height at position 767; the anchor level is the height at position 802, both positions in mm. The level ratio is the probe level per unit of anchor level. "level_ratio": 1.66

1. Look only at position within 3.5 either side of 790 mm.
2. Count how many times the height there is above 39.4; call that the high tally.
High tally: 0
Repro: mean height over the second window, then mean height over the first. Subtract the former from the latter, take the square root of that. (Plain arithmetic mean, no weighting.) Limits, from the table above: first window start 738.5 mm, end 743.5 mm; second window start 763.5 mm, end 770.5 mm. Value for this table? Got 1.4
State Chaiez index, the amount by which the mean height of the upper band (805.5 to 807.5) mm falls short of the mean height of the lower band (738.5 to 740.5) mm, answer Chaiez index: 14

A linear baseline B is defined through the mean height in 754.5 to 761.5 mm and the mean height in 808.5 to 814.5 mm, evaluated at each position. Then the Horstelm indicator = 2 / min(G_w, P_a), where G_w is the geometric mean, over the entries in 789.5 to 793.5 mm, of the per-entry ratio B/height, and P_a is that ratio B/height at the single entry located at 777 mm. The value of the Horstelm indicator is 1.97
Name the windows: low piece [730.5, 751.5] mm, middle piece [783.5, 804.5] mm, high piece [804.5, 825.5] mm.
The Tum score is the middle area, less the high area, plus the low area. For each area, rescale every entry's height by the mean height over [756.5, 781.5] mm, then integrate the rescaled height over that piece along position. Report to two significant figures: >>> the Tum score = 21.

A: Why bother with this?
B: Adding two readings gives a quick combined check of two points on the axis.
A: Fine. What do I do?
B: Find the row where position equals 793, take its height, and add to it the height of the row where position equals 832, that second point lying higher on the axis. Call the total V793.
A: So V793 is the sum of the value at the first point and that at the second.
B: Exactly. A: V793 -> 59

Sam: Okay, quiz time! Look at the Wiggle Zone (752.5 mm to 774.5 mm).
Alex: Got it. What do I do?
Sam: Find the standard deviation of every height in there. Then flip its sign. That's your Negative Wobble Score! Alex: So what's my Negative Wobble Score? -2.7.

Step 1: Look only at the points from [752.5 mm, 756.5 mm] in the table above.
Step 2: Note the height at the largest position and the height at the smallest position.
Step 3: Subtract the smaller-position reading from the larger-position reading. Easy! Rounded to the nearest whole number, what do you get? 4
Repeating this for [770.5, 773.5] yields 3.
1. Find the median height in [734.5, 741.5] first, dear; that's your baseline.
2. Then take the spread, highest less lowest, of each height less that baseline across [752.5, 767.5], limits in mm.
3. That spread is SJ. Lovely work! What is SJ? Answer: 10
